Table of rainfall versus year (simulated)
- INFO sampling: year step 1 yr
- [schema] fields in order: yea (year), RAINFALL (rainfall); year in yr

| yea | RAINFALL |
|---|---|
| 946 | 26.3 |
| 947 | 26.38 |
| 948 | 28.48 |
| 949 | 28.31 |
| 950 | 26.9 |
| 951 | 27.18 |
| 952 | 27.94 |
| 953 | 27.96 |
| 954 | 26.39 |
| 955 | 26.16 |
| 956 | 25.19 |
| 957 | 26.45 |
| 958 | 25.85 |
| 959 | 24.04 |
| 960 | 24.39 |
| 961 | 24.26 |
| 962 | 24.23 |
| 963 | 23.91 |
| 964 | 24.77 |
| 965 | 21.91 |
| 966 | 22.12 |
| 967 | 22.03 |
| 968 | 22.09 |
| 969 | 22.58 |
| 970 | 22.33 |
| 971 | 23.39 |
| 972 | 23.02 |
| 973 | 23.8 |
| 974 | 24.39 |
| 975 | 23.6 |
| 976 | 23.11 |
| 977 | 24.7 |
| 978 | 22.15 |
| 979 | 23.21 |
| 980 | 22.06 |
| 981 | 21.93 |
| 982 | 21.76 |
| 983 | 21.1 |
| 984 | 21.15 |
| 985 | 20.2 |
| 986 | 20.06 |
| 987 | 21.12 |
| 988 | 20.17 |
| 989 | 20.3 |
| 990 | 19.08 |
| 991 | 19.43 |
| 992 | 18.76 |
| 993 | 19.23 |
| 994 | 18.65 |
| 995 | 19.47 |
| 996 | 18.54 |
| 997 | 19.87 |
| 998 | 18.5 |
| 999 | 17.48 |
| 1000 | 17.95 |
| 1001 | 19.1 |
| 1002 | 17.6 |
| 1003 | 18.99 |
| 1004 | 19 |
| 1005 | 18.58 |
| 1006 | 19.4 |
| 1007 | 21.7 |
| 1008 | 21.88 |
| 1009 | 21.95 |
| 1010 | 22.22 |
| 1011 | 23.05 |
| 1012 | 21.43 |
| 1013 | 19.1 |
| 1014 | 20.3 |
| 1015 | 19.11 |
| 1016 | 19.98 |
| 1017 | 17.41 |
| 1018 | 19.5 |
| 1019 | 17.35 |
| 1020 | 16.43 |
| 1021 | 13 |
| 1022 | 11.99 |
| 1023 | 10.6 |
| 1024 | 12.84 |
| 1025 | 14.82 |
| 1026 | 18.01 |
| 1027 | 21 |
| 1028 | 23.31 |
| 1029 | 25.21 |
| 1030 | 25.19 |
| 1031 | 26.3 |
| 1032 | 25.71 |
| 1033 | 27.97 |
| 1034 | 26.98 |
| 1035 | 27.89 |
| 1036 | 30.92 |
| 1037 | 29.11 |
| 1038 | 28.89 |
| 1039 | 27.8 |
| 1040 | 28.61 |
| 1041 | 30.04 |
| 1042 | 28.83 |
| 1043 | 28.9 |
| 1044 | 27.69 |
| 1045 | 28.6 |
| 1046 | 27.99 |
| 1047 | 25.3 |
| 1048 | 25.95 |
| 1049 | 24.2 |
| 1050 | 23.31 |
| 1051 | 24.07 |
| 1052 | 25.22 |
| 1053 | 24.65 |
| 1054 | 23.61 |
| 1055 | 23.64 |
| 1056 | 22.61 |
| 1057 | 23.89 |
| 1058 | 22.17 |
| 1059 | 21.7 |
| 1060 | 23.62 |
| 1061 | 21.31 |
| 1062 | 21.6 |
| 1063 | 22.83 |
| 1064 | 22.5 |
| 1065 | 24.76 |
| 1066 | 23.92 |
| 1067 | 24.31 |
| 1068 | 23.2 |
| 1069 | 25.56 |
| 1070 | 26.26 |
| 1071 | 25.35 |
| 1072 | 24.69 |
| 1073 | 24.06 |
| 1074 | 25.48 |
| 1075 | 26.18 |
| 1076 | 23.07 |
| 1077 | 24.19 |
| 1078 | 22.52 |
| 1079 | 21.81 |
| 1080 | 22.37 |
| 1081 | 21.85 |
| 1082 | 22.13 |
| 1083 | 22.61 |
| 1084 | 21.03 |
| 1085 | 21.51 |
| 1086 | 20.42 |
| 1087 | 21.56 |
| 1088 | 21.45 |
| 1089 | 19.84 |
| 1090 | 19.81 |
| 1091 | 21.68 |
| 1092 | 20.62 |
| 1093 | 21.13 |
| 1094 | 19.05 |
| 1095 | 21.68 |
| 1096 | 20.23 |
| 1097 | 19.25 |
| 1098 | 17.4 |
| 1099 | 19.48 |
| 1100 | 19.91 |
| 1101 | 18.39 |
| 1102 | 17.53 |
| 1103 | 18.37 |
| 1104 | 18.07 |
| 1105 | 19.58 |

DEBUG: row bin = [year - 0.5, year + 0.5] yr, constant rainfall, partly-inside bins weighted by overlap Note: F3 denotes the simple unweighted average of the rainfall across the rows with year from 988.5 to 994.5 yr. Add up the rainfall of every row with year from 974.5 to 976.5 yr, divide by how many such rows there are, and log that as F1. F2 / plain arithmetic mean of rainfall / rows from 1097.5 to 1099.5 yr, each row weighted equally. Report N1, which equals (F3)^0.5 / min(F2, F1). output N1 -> 0.238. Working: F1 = 23.4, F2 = 18.4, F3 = 19.2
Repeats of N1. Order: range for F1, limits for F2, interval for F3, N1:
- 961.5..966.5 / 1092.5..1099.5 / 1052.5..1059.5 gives 0.244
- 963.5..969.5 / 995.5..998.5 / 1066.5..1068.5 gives 0.257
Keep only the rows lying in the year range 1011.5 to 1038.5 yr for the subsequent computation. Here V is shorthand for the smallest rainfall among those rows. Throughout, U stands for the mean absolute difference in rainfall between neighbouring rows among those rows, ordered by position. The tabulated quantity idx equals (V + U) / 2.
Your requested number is 6.2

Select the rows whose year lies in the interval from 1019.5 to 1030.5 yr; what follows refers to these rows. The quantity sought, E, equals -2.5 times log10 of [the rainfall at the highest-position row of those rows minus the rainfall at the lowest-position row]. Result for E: -2.4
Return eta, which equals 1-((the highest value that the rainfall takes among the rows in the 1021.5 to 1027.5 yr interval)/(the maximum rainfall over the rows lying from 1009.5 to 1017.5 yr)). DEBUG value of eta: 0.09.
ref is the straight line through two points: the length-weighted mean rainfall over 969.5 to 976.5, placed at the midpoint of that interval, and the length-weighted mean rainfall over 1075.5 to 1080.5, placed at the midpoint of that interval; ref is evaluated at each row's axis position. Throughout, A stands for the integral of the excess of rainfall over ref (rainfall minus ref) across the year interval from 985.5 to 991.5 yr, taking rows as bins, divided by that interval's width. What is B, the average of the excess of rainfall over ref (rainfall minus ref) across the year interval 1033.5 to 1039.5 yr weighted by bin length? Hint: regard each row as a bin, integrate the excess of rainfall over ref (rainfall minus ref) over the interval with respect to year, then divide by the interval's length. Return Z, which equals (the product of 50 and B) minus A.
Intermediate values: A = -3.3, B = 6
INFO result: 282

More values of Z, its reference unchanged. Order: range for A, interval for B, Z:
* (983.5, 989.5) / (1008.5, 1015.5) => -104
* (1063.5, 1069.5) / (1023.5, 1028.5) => -255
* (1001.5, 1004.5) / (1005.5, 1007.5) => -127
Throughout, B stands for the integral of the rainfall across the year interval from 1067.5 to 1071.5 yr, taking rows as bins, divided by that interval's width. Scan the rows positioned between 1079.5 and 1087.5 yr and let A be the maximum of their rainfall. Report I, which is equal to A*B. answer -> 567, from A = 22.61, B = 25.1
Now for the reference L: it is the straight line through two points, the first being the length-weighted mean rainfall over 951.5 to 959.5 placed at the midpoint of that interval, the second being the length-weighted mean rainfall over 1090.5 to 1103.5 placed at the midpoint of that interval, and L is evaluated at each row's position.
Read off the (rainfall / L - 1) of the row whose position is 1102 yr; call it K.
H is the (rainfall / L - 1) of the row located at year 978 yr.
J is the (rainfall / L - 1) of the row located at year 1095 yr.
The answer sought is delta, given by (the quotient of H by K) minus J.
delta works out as 1.2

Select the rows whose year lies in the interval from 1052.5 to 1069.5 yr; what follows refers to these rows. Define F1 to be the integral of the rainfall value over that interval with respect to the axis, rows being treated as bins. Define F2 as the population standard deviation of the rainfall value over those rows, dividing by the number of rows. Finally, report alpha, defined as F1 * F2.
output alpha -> 462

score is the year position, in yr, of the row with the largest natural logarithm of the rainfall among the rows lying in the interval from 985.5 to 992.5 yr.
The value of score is 987 yr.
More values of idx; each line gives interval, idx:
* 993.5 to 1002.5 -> 9.3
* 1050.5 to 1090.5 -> 10.4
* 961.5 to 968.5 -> 11.3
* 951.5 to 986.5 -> 10.4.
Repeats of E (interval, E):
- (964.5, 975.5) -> -0.6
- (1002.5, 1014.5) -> -0.3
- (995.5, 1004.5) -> 0.8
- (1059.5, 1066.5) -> 1.3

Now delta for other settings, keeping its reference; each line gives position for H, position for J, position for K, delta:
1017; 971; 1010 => 4.2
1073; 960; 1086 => 10.5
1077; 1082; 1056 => 3.4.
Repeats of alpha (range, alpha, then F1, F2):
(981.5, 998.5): 332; 337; 1.0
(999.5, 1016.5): 545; 341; 1.6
